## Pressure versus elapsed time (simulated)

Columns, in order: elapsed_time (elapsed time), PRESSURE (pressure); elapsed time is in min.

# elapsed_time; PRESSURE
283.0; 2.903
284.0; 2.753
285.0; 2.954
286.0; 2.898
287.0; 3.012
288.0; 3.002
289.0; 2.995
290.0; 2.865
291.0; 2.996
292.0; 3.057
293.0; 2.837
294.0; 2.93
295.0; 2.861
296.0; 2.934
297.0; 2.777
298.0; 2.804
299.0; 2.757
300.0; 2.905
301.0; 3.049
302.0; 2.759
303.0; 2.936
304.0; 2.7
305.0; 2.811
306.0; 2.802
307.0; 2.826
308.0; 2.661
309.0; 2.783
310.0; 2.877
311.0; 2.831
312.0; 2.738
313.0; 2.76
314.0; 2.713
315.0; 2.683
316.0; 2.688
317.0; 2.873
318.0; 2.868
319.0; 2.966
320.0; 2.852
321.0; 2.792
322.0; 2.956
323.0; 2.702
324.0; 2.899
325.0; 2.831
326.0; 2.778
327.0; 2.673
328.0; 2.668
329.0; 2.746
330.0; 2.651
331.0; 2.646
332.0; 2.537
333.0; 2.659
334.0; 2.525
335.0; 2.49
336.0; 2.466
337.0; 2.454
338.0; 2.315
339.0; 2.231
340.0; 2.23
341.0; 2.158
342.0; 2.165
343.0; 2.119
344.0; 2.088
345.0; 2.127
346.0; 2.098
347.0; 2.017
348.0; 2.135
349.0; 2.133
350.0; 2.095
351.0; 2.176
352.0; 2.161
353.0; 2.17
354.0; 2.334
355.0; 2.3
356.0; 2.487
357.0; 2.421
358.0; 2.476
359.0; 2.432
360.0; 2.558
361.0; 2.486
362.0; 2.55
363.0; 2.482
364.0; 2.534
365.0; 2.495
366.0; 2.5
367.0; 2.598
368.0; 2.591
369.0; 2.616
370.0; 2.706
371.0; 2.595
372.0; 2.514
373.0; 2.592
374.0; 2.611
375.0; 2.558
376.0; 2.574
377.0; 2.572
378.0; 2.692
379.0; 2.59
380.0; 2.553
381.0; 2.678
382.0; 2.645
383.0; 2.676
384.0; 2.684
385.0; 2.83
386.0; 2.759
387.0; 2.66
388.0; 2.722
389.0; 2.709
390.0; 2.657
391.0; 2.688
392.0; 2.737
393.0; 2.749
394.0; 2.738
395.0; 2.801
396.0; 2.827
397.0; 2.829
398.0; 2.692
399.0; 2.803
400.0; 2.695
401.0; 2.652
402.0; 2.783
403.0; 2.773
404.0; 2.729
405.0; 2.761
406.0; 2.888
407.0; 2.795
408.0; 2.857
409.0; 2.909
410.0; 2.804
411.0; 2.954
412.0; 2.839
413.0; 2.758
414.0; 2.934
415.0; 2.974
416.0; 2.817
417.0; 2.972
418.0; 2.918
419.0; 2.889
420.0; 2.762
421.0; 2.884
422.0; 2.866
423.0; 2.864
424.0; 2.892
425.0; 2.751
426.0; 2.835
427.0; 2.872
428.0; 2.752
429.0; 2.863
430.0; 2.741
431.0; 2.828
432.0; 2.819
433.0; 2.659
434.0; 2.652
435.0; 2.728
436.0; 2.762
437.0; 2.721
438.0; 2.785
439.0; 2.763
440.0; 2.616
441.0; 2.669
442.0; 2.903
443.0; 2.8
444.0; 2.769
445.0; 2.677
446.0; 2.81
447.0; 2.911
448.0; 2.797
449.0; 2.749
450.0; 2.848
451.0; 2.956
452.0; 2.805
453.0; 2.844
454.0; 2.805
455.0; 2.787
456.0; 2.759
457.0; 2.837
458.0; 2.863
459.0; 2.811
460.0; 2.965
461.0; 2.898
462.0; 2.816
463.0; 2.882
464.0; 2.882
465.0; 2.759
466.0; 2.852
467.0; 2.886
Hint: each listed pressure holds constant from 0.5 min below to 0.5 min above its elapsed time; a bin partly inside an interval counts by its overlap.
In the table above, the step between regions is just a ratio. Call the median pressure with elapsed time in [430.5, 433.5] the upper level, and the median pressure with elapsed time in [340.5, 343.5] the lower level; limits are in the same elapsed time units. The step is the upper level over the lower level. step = 1.31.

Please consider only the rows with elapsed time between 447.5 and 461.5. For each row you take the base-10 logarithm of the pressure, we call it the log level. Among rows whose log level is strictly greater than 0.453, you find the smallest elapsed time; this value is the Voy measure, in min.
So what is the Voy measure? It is 450.0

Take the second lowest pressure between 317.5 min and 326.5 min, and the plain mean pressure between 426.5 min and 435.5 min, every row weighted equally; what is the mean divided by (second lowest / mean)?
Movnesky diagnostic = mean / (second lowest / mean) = 2.76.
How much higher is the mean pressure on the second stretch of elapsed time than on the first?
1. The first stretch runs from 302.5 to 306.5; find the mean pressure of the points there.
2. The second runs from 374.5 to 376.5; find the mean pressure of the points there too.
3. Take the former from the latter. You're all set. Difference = -0.2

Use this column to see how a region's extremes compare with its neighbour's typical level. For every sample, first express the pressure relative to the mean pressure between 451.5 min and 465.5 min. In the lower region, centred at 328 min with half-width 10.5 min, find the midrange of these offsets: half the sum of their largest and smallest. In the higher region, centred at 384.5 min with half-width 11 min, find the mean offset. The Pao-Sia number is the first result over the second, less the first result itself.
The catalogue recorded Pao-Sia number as 1.4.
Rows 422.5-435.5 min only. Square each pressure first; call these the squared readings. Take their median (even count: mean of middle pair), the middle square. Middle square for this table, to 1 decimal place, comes 7.9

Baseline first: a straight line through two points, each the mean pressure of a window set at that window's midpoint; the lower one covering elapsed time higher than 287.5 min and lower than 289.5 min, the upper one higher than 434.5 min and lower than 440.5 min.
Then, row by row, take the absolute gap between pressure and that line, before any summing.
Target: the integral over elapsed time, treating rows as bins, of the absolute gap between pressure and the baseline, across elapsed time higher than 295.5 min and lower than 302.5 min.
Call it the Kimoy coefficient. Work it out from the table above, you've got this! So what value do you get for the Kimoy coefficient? 1.0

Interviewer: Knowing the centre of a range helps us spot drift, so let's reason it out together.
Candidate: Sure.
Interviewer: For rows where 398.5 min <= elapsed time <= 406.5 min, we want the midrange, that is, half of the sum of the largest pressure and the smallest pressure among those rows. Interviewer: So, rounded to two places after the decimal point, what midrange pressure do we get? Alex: 2.77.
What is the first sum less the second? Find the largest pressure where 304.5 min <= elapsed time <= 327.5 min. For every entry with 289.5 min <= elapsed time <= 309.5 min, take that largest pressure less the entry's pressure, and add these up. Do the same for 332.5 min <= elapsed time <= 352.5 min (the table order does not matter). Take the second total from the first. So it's -12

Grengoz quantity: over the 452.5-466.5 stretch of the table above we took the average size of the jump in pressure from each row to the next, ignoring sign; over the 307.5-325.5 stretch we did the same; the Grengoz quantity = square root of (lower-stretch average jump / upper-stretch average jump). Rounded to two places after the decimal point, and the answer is 1.22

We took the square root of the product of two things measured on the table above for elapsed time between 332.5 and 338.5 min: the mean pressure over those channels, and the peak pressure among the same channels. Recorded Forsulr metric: 2.57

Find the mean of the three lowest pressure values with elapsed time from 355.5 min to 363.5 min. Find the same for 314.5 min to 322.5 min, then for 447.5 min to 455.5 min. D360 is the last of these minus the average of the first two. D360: 0.20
